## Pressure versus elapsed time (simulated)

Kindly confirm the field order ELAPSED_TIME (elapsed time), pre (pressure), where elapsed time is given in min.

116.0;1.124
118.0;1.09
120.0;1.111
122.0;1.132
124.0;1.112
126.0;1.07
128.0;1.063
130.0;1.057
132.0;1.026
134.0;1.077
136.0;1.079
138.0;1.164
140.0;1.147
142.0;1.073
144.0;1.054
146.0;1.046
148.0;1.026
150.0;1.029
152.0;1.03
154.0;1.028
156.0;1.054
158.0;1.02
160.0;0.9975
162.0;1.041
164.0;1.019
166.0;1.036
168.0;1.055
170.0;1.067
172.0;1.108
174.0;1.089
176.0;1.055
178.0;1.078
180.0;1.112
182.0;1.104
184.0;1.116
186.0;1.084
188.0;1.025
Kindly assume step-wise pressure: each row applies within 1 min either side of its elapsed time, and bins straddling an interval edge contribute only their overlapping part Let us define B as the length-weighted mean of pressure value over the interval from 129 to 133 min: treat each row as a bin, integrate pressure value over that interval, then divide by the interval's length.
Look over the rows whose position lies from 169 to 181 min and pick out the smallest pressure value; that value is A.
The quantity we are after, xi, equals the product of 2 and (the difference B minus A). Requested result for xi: -0.03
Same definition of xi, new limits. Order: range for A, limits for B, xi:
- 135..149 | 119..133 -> 0.11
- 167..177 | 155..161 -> -0.06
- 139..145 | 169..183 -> 0.07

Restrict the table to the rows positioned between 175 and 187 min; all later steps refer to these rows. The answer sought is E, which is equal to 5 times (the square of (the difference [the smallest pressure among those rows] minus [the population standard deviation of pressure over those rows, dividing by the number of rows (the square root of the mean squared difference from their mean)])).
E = 5.3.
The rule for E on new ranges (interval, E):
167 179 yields 5.4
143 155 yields 5.2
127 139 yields 4.8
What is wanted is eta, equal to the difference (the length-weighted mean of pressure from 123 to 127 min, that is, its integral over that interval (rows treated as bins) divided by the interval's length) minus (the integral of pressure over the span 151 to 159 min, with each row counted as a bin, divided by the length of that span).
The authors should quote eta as 0.058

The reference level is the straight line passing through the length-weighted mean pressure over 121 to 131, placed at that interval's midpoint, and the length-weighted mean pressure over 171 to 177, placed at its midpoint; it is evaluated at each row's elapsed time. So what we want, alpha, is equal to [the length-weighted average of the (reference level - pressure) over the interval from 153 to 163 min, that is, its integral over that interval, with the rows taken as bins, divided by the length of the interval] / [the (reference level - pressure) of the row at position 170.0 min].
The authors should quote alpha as 3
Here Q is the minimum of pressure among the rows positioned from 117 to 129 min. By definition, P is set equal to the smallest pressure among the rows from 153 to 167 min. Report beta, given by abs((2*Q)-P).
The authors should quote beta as 1.13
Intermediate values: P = 0.9975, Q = 1.063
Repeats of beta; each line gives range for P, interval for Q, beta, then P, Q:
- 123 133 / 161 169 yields 1.01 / 1.026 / 1.019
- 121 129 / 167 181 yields 1.05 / 1.063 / 1.055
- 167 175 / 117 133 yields 1.00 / 1.055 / 1.026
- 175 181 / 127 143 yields 1.00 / 1.055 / 1.026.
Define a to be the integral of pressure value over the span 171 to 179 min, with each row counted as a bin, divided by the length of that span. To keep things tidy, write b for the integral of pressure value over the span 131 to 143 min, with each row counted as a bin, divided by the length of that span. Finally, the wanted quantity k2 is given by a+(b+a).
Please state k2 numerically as 3.259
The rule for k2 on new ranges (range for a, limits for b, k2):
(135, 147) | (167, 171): 3.249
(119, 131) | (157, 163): 3.201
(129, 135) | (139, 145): 3.198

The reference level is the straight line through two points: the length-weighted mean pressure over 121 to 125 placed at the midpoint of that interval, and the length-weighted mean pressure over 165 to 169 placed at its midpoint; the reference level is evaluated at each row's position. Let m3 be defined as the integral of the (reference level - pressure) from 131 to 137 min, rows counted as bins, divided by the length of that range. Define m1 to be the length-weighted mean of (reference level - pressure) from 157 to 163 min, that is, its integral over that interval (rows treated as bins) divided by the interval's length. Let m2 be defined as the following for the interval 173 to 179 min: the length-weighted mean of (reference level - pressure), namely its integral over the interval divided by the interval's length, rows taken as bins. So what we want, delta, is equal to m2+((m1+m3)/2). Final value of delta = 0.00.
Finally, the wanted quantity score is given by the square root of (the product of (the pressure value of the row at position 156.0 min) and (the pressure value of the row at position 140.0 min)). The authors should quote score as 1.100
